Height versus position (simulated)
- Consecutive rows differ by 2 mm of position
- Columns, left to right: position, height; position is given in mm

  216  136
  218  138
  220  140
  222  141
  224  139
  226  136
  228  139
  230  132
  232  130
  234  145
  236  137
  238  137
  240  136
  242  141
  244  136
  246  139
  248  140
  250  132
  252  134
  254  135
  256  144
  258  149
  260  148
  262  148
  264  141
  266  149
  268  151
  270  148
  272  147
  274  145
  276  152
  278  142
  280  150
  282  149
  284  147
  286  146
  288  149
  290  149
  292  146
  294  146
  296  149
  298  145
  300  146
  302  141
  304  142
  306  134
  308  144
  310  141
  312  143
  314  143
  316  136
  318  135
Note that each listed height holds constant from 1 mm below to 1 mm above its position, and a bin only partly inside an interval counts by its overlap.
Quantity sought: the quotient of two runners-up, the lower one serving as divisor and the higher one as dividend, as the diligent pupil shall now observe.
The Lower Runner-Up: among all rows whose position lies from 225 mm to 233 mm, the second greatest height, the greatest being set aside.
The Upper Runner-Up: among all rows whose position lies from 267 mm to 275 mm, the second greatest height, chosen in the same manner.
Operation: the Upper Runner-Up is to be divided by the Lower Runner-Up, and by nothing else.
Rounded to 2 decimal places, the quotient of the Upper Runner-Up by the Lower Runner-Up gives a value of 1.09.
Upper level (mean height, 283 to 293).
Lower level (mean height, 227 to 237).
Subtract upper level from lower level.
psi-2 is -11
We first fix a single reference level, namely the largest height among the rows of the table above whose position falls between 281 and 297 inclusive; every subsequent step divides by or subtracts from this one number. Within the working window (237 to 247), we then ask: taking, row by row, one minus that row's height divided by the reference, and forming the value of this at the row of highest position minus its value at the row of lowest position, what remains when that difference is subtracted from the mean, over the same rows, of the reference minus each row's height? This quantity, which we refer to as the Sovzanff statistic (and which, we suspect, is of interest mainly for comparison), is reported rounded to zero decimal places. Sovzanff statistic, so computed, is 11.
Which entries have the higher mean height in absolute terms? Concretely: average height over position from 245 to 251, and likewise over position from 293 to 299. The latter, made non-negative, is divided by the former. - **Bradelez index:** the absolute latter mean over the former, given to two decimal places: 1.07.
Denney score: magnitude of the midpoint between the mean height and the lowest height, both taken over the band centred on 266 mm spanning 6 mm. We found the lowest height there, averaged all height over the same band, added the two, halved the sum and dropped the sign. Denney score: 144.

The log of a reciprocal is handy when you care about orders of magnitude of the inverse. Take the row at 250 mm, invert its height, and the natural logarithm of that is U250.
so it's -4.88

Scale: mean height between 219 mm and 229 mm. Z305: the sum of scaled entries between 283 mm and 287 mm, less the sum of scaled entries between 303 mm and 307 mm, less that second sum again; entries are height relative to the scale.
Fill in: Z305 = -1.86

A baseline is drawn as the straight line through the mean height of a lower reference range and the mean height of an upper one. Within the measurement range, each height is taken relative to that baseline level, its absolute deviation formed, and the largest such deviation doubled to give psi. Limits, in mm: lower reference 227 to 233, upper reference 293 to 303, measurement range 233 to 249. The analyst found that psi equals 21.3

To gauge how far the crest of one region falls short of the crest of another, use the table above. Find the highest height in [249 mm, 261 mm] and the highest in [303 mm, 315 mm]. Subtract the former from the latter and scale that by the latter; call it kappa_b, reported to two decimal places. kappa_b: -0.03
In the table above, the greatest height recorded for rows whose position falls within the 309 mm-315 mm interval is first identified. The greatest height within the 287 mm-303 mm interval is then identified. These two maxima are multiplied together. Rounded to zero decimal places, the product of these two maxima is 21307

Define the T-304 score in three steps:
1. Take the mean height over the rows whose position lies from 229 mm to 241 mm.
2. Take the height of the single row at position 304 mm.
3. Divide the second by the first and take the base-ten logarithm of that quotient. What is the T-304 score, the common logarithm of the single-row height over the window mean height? 0.018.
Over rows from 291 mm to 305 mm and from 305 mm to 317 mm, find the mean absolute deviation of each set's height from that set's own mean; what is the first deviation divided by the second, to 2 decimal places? 0.58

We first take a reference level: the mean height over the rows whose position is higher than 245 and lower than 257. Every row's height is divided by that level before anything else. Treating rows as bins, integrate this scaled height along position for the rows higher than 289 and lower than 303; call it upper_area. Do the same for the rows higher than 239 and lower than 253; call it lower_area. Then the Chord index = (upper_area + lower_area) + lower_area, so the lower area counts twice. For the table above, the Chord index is 42.8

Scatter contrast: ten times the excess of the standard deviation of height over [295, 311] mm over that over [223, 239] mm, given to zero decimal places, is -1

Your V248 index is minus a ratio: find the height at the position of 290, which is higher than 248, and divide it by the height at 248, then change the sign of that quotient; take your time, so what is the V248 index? -1.06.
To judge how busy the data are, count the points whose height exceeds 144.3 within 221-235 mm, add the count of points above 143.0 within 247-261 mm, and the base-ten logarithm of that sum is 0.60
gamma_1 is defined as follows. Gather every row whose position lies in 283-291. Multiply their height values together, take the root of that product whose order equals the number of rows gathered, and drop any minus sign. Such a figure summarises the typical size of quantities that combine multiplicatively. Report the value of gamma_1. 148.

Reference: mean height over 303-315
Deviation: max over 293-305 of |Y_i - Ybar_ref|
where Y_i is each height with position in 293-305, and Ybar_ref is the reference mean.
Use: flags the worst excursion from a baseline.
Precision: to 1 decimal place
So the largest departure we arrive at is 7.8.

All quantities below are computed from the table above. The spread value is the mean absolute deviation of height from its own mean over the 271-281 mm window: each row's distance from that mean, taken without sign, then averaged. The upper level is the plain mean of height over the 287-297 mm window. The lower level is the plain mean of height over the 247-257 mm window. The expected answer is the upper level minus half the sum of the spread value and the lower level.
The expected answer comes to 78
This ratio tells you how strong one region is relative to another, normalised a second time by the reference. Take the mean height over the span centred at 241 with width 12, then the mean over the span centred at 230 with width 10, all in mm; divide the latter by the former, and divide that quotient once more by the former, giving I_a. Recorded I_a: 0.0072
